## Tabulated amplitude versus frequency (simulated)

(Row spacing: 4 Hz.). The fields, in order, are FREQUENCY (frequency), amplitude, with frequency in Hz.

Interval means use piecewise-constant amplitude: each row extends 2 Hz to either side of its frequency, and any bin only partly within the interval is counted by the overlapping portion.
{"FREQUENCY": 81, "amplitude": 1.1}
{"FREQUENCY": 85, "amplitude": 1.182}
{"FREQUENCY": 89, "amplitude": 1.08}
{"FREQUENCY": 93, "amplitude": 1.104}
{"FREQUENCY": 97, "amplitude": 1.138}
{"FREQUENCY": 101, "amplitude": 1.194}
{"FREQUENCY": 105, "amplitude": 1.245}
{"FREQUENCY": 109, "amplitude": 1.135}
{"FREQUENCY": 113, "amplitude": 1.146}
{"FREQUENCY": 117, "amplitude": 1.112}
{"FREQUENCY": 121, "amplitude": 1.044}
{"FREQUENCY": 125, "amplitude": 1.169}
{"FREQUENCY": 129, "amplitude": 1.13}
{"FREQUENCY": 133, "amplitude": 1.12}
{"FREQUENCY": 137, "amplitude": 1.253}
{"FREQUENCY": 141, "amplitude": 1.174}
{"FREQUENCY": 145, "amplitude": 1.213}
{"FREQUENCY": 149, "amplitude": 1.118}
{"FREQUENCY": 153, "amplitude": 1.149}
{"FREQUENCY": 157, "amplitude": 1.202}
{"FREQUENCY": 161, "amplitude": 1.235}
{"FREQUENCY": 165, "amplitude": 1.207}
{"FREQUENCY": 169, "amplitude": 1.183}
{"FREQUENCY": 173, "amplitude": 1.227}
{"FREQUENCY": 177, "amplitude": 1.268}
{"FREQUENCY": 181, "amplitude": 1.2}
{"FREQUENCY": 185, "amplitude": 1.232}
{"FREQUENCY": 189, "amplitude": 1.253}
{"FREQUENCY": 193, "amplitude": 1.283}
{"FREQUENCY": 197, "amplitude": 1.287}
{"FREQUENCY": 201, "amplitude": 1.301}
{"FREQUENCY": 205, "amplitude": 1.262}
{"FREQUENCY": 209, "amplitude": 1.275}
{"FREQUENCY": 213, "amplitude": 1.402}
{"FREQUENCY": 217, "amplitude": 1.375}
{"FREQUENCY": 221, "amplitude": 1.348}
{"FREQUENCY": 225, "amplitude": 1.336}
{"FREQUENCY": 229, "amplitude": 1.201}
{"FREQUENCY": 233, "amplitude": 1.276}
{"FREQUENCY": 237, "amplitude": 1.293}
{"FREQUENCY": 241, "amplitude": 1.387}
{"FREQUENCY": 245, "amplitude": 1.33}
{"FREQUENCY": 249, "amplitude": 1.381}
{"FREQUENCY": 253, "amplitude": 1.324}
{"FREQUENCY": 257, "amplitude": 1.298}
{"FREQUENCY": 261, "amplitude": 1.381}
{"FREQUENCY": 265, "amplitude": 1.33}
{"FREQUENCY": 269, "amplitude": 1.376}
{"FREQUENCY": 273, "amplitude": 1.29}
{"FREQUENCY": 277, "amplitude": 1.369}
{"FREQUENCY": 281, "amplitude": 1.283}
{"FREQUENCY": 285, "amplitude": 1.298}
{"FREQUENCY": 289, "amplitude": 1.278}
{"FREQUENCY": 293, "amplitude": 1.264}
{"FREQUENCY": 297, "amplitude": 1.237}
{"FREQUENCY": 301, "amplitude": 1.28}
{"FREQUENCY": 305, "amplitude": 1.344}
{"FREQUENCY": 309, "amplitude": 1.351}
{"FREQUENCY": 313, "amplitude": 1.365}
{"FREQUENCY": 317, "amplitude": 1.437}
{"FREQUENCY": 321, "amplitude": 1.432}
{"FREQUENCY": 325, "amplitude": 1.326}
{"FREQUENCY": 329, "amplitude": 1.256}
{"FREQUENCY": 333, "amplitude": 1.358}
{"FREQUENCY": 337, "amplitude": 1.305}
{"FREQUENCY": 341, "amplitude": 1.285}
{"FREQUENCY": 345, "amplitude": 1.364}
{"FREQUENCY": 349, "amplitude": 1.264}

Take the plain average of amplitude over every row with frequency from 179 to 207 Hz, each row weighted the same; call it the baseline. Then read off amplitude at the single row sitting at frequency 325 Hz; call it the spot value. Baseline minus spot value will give -0.07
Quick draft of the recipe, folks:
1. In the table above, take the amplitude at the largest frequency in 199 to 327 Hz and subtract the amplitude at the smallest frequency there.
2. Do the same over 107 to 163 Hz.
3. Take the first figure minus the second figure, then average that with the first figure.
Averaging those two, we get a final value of -0.025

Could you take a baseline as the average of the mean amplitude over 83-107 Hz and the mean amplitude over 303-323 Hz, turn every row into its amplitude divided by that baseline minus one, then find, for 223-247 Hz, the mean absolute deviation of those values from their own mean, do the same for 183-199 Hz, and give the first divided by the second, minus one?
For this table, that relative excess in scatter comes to 1.2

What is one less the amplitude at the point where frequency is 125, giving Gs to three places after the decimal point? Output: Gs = -0.169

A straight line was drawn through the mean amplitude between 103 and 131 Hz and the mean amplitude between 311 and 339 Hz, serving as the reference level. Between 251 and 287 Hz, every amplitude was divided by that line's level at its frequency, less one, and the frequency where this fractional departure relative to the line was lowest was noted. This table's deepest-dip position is 281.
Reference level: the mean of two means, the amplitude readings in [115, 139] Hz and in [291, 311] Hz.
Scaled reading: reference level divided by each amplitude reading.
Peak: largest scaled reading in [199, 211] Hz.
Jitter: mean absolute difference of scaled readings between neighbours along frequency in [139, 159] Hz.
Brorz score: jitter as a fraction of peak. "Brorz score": 0.050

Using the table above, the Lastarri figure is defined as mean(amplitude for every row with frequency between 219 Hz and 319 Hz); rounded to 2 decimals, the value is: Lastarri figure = 1.32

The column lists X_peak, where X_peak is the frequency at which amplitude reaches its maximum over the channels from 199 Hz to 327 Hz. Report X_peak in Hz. 317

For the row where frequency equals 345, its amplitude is 1.364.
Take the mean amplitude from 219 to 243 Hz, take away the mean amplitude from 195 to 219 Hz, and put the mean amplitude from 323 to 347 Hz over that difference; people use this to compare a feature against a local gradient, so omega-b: -129.4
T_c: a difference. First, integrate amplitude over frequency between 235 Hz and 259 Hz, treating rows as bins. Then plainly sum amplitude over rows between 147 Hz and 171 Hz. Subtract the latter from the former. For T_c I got 25.0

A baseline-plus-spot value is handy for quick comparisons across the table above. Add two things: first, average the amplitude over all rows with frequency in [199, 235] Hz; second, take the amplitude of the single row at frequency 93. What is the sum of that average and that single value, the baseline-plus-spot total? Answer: 2.41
